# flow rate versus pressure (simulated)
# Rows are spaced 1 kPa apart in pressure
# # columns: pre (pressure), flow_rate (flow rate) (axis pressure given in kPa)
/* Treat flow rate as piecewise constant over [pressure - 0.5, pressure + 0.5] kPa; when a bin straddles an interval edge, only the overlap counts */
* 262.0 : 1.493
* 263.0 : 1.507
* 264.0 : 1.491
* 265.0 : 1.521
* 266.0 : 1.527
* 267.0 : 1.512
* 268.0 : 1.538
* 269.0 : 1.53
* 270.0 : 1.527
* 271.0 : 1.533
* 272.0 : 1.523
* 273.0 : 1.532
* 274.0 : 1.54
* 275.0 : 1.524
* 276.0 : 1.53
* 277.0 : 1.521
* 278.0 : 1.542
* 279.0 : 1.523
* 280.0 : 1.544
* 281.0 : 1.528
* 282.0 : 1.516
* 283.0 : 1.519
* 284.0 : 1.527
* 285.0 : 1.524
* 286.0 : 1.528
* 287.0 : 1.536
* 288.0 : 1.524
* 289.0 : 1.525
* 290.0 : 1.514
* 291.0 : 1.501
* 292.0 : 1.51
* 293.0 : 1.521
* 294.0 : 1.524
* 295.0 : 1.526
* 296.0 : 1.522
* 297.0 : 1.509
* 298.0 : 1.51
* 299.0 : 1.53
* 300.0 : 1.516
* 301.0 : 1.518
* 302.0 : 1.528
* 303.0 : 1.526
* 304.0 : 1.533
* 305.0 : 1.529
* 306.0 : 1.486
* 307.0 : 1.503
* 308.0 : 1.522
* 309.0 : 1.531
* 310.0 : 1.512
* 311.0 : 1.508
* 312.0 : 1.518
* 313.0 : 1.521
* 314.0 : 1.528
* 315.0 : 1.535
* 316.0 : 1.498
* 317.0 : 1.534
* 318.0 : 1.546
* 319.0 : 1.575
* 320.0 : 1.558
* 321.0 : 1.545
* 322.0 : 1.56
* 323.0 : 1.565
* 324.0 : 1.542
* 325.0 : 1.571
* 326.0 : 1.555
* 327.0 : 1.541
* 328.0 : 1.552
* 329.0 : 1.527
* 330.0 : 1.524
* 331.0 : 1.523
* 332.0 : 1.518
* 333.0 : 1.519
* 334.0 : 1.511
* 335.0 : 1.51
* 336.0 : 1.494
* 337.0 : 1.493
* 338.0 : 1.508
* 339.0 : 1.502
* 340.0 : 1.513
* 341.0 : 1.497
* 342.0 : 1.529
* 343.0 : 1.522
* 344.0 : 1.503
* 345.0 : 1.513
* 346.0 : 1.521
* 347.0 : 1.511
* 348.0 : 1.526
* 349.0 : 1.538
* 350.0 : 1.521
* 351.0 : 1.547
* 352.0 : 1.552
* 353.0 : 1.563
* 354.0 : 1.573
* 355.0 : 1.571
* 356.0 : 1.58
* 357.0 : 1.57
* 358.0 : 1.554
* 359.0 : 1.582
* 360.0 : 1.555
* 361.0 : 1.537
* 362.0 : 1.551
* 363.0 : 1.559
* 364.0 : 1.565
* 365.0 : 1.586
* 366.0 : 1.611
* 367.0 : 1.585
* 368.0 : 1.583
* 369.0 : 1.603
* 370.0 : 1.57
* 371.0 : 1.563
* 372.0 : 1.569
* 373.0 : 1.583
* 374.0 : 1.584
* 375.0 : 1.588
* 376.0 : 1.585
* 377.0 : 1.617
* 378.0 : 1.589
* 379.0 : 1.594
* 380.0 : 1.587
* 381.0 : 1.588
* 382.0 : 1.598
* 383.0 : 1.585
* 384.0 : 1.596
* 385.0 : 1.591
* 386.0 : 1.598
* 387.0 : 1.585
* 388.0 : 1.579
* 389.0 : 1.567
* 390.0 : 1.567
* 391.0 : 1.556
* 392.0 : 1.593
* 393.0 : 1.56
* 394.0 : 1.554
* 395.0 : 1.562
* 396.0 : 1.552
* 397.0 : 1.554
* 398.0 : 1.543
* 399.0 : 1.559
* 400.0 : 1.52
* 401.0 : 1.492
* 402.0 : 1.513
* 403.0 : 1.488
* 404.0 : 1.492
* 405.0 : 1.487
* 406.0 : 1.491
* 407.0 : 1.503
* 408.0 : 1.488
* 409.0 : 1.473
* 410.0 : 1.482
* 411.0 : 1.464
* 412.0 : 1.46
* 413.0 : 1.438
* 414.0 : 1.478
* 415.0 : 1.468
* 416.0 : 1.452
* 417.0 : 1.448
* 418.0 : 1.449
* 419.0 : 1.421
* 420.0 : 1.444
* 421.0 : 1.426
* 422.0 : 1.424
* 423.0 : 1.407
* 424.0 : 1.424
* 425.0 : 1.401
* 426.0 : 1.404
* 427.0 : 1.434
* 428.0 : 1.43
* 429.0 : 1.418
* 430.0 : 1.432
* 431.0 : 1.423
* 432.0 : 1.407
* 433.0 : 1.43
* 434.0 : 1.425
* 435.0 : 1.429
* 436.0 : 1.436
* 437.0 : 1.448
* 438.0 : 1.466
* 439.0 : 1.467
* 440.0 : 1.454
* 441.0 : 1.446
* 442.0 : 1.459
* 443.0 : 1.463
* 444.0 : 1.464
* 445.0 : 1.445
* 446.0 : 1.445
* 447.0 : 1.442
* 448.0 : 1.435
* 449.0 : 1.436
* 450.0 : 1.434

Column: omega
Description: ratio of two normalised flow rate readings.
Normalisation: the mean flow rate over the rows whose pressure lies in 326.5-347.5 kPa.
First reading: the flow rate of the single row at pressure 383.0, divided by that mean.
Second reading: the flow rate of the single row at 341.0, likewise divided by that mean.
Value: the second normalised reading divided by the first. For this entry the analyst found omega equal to 0.94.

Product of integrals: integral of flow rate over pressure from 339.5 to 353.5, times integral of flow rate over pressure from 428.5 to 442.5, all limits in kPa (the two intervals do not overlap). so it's 430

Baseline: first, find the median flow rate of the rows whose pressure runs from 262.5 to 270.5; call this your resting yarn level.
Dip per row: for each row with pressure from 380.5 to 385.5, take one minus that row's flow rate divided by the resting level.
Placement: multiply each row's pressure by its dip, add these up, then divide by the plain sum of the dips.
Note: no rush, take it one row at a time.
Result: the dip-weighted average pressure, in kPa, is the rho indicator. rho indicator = 383.0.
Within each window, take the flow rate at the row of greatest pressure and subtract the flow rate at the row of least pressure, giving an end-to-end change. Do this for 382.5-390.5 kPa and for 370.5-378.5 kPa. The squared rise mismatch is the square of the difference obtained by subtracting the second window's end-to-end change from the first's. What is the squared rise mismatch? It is 0.0019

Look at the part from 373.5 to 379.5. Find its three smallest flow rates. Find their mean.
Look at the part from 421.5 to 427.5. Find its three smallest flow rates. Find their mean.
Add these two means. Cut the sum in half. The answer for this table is 1.49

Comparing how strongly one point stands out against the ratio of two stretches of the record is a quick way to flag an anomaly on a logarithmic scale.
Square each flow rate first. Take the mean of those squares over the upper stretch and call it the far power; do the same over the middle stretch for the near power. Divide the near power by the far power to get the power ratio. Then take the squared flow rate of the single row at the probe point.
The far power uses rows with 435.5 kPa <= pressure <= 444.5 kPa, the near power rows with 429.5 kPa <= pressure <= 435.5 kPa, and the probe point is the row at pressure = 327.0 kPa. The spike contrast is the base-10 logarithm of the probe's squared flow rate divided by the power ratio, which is 0.39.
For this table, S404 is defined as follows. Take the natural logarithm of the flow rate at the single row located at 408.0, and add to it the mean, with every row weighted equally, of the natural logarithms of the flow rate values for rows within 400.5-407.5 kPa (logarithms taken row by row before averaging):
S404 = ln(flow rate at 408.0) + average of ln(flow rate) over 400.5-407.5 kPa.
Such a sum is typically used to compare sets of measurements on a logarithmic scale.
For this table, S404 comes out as 0.80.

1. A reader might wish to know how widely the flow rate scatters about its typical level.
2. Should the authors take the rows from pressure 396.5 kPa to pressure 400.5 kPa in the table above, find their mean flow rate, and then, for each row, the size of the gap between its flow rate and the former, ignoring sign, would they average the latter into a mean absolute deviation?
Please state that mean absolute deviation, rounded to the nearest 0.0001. 0.0125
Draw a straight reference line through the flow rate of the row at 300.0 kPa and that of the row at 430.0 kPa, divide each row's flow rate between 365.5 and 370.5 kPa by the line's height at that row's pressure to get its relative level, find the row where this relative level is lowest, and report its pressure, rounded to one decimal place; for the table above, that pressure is 370.0 kPa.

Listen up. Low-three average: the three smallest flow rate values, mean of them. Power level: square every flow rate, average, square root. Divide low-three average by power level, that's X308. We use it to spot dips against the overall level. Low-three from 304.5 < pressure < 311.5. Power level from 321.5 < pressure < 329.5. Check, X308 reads 0.966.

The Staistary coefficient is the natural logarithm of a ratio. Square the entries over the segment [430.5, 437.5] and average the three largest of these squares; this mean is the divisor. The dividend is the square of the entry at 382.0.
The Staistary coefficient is 0.21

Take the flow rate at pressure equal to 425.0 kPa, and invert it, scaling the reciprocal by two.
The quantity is 1.43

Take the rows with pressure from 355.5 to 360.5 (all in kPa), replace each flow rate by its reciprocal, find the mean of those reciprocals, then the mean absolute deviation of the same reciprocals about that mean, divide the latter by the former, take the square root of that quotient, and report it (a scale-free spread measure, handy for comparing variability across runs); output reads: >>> 0.084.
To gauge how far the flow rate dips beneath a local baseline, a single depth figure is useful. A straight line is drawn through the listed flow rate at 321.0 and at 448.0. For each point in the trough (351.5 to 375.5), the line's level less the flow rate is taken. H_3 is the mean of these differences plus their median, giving -0.13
